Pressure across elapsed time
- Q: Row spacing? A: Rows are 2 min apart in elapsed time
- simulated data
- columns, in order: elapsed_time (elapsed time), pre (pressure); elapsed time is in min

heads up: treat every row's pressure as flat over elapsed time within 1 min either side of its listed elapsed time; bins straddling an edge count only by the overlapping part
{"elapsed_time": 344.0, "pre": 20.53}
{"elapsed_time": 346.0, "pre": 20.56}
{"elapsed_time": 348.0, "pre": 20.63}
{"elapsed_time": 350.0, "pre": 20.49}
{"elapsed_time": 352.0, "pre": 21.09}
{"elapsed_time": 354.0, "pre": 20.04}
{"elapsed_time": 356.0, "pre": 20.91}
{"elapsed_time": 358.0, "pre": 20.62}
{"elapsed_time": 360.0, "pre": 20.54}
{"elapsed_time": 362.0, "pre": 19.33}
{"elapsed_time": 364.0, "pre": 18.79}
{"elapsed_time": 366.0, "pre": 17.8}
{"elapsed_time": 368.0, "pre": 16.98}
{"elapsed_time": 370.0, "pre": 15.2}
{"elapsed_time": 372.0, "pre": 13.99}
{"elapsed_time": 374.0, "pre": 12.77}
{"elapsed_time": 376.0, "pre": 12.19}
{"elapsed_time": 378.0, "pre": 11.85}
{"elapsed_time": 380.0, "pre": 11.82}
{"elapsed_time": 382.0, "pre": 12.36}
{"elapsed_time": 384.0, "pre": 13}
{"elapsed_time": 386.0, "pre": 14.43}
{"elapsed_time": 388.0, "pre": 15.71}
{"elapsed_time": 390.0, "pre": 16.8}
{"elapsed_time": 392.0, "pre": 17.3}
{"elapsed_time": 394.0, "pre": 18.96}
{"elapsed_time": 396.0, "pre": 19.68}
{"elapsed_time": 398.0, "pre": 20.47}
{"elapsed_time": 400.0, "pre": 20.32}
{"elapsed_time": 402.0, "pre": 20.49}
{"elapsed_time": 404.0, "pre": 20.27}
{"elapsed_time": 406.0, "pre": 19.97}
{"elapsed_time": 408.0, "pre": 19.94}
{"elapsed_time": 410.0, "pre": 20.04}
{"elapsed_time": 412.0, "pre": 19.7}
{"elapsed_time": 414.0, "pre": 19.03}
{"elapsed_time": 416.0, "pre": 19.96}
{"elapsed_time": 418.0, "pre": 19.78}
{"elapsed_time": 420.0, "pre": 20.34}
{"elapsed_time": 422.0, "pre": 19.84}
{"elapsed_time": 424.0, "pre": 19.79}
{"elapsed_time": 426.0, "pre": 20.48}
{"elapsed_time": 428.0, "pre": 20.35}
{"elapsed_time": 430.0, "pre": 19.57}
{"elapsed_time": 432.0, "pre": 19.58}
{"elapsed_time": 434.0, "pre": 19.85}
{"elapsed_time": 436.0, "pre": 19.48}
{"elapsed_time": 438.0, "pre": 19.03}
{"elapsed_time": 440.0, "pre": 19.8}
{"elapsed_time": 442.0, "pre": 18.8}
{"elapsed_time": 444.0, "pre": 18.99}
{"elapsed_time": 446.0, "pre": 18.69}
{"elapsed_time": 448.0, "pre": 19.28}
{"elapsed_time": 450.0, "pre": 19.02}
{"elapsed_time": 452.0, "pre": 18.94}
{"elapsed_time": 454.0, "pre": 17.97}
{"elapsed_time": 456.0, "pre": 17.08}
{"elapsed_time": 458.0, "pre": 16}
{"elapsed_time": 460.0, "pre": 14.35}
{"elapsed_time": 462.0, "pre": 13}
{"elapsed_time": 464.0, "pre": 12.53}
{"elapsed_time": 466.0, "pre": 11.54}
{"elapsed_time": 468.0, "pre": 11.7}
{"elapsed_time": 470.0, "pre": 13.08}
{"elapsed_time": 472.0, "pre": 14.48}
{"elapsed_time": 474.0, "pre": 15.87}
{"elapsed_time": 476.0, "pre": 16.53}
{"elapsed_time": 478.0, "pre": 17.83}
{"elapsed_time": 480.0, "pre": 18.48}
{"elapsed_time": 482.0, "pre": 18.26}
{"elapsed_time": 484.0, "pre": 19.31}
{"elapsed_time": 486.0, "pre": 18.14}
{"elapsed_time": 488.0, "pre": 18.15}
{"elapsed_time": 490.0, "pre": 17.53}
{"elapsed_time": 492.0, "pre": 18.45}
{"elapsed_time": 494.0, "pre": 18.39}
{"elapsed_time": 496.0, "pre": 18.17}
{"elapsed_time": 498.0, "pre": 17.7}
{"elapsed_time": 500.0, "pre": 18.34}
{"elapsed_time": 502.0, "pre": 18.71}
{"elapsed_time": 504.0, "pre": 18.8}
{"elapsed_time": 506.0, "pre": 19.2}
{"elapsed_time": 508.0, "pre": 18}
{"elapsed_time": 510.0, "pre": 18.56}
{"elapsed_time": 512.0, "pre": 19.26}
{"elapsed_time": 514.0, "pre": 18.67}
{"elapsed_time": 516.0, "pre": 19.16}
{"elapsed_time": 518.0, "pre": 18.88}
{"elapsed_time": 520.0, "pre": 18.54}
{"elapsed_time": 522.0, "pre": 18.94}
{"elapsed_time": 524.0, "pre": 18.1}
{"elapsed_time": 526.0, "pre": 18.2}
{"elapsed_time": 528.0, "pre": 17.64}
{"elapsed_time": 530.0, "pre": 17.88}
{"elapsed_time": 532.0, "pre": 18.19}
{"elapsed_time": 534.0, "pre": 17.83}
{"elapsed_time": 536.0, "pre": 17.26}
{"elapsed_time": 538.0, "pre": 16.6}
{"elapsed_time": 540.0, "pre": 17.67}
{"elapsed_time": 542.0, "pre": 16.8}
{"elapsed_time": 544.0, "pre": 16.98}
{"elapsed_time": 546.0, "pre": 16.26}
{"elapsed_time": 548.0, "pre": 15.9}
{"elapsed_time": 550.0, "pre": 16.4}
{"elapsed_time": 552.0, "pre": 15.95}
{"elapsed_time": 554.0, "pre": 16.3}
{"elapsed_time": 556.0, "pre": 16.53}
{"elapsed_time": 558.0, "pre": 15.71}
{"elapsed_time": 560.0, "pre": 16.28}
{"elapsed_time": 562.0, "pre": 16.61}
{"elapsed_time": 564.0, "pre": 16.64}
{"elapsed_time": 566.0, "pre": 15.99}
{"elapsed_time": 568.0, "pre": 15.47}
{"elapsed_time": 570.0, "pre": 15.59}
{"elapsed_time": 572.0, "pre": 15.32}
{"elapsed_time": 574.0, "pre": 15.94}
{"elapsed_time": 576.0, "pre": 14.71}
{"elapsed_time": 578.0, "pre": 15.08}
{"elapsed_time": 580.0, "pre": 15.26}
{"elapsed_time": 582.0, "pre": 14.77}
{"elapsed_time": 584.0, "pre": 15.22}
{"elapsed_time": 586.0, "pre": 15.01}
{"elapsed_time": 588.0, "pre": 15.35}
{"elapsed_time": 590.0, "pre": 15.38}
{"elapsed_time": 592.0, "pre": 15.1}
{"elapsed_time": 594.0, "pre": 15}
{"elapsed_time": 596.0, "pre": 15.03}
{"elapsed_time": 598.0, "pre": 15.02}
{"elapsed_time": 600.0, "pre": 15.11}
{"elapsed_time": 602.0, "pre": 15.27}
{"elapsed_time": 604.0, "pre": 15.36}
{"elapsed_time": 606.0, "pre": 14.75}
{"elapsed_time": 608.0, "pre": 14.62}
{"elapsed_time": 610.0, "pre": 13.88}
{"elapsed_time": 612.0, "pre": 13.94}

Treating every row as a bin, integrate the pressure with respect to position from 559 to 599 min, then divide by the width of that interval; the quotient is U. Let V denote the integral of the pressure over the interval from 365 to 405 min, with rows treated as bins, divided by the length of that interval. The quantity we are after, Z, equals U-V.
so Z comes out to -0.7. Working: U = 15.4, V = 16.1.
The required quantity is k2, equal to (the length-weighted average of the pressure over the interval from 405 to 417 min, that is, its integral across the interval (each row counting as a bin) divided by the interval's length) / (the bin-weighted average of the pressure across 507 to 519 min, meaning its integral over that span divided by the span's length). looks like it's 1.05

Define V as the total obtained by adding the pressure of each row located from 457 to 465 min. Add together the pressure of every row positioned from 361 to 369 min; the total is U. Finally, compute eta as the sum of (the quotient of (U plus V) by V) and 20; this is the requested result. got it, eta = 22.3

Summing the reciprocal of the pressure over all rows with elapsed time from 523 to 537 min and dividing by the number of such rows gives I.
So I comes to 0.056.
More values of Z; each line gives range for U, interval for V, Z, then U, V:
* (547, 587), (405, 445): -4.0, 15.7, 19.7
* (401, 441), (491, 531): 1.4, 19.9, 18.5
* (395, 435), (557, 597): 4.5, 20.0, 15.5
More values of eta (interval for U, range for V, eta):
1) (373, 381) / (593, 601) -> 21.8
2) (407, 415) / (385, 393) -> 22.2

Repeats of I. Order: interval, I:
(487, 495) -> 0.055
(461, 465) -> 0.078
